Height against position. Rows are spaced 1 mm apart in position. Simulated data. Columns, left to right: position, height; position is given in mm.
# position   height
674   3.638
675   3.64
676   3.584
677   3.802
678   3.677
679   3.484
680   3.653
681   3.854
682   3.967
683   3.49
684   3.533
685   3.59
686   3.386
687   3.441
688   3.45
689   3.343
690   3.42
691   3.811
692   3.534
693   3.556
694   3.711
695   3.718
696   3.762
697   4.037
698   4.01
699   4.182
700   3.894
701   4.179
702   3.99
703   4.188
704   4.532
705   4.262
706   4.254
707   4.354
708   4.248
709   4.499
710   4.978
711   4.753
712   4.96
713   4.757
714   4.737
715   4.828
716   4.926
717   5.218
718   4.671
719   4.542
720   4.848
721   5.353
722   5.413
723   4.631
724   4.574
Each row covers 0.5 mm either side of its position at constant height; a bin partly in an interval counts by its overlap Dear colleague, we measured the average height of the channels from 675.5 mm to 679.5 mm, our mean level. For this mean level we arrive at 3.64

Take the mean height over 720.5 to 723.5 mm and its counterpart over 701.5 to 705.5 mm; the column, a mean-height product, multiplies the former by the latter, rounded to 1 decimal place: 21.8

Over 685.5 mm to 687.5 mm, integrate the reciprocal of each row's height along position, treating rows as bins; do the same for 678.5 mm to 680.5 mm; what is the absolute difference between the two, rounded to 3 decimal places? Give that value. 0.025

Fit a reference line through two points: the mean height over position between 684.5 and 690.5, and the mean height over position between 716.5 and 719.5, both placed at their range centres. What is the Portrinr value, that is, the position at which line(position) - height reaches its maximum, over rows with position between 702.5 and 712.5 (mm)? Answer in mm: 708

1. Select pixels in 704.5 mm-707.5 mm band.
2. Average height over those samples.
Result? 4.3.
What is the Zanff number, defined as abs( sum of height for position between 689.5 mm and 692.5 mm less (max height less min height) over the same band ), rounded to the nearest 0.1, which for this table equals 10.4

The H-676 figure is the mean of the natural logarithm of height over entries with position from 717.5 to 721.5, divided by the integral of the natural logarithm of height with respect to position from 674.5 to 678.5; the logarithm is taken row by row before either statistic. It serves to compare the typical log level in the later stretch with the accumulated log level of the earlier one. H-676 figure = 0.303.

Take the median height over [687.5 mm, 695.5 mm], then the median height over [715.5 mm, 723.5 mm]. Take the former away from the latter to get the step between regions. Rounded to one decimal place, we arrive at 1.3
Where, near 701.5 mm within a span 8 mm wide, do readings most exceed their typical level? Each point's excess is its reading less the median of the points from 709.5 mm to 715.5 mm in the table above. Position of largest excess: 704 mm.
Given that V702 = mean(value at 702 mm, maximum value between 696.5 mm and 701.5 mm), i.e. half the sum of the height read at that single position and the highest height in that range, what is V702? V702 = 4.1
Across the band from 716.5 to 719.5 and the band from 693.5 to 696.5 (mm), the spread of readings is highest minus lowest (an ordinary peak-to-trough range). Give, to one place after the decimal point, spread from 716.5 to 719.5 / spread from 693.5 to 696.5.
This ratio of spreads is 13.3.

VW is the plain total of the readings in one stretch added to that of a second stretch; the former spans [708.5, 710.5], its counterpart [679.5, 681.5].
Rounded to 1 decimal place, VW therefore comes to 17.0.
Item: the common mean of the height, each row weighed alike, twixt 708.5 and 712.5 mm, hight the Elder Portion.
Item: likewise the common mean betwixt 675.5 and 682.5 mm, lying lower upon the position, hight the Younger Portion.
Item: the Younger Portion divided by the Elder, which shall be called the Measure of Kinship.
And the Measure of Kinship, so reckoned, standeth 0.77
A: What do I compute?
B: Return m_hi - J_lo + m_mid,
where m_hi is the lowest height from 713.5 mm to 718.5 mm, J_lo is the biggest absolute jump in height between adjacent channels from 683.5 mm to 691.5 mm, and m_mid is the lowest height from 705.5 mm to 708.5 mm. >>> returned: 8.5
